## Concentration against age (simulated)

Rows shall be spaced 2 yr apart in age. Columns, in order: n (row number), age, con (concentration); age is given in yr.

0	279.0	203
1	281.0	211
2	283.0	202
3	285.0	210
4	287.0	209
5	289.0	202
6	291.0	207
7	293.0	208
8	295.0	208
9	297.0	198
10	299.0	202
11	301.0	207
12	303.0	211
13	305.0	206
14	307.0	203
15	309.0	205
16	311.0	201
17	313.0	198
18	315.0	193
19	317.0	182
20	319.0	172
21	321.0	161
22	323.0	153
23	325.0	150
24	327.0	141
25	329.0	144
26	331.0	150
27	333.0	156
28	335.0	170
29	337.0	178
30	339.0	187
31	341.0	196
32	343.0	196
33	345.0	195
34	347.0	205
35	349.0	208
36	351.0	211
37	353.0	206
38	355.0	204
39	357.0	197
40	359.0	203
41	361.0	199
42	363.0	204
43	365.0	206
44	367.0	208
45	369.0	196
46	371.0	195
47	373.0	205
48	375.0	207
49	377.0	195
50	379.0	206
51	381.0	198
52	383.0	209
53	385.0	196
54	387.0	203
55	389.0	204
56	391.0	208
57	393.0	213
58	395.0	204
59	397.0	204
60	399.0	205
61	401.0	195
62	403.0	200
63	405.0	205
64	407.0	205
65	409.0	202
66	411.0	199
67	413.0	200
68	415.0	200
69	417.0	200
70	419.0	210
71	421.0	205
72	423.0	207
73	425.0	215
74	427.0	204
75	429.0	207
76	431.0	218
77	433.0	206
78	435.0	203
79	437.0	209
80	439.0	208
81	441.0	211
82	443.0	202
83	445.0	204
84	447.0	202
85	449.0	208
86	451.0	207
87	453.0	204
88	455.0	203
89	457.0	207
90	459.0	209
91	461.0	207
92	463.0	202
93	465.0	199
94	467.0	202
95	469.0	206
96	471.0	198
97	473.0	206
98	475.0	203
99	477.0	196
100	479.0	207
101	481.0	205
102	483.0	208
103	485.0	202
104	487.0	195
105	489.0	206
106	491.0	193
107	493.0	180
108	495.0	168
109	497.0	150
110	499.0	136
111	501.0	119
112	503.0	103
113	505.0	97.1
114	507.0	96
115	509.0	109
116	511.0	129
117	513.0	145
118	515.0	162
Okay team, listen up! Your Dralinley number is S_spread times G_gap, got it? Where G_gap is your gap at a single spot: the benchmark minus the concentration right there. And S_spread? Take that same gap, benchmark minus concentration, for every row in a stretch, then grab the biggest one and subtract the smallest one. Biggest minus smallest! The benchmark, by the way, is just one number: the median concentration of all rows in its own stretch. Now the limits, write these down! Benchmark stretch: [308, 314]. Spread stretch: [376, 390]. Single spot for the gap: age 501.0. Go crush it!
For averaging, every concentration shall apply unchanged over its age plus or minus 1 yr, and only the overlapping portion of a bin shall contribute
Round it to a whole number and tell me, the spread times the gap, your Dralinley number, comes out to 1148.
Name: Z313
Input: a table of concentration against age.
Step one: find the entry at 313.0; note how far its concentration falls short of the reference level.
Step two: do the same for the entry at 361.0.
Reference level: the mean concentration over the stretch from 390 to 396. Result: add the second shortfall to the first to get 20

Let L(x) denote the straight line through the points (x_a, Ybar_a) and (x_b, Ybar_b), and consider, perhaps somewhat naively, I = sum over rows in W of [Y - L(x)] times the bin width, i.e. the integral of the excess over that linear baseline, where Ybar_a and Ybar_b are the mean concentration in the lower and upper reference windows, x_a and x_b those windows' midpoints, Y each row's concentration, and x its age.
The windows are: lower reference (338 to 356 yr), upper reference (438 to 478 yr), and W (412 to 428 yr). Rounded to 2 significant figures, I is 33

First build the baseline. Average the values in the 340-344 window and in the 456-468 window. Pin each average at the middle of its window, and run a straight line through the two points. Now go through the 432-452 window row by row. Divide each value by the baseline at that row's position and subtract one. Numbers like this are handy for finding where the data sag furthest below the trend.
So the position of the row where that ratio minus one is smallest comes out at 447.0 yr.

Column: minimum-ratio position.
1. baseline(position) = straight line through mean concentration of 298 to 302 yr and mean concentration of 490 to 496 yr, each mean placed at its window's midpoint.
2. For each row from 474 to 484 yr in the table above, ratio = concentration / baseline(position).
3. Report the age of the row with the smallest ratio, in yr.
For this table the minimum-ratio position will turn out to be 477.0 yr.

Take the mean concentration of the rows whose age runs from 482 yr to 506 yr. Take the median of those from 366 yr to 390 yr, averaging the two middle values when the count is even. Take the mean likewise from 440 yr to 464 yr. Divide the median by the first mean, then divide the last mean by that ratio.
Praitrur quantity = 165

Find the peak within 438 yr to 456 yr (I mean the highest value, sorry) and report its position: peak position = 441.0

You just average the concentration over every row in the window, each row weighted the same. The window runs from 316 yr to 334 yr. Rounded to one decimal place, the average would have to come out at 156.6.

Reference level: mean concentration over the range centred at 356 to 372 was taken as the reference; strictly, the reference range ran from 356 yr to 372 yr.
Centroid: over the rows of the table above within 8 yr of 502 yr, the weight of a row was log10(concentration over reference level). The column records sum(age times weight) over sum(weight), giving 503.6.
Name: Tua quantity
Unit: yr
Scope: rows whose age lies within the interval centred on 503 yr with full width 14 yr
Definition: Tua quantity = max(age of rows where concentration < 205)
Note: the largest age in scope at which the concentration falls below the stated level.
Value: 509.0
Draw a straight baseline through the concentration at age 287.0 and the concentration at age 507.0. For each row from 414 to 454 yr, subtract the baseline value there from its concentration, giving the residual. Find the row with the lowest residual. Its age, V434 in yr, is 415.0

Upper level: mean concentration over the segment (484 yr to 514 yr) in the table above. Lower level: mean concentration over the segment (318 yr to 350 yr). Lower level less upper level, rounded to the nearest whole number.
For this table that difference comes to 24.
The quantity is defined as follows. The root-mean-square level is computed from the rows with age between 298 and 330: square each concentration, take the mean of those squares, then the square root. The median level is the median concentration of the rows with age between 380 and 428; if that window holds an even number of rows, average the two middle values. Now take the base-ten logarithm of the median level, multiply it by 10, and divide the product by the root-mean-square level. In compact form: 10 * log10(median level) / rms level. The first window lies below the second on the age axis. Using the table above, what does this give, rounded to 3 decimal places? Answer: 0.125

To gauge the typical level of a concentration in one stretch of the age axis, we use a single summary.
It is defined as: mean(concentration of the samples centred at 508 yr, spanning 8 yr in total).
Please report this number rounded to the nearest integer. 108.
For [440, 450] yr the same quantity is 205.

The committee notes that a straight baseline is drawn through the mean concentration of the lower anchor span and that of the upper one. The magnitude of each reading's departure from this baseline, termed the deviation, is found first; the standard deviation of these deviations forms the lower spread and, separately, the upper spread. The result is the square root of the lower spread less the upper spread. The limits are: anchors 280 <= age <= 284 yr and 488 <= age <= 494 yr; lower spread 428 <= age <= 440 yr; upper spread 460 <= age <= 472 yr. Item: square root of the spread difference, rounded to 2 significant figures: 1.2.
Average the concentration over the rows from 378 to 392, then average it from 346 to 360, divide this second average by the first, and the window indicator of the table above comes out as 1.01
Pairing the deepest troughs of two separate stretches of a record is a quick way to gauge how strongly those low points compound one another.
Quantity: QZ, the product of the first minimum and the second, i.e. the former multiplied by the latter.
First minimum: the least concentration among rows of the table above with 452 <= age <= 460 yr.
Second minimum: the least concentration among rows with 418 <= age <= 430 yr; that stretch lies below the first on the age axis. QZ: 41412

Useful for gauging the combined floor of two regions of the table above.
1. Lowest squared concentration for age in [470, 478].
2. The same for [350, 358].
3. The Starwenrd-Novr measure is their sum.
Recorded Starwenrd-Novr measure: 77225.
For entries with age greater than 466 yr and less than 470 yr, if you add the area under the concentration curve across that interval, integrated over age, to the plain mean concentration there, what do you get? 1020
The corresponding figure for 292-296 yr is 1040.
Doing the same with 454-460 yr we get 1444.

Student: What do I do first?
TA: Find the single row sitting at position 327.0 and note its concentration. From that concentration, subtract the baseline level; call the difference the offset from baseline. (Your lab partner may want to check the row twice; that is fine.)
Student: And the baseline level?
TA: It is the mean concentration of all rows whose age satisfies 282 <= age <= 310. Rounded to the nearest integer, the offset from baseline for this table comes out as -65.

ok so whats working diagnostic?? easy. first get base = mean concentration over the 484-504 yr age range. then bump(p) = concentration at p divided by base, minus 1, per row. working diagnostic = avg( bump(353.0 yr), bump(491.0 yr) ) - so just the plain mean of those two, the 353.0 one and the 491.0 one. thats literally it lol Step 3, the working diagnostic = 0.21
